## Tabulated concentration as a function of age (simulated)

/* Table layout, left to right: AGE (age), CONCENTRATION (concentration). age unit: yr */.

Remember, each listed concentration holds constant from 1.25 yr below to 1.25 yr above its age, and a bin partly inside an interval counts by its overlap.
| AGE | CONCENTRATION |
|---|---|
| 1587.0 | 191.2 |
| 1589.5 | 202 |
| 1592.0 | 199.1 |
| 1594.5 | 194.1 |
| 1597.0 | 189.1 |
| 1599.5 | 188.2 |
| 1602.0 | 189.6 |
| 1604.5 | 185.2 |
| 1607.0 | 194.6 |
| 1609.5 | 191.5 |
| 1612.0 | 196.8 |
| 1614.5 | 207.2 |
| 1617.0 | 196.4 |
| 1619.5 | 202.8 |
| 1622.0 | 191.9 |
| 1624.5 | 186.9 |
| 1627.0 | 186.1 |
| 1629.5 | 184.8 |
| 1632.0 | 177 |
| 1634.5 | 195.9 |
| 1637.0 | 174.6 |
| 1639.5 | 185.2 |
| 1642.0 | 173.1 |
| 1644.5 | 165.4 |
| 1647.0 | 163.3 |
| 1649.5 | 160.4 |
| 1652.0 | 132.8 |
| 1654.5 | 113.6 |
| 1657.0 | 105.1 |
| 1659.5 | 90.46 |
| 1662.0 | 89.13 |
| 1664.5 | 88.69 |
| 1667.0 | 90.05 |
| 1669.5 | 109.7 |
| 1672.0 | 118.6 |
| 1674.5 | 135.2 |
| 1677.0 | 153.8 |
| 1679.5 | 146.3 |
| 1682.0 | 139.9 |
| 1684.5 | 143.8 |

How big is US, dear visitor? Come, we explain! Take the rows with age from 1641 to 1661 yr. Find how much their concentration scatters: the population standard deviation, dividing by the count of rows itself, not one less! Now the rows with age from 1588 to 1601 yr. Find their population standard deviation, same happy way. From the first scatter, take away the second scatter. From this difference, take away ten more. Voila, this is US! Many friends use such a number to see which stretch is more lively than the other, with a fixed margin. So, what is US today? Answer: 14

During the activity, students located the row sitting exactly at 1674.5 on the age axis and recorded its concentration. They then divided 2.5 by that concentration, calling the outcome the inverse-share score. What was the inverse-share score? 0.0185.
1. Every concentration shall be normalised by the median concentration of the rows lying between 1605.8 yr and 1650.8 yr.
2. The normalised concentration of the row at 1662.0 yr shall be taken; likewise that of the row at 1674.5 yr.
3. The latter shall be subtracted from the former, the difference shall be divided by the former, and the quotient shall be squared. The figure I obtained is 0.27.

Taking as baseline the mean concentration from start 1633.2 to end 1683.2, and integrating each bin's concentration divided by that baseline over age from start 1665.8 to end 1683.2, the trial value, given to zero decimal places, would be 16 yr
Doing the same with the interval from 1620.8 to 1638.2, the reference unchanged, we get 24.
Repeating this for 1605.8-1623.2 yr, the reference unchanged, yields 25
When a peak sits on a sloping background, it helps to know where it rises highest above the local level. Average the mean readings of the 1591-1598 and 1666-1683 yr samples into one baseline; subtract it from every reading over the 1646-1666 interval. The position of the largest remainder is 1647.0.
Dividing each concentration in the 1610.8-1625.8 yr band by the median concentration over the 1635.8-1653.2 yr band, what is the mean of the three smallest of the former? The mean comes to 1.16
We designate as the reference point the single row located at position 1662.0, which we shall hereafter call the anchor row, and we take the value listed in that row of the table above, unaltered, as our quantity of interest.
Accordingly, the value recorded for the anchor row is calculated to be 89.13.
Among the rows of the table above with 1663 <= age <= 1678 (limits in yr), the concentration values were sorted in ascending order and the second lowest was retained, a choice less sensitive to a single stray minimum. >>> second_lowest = 90.05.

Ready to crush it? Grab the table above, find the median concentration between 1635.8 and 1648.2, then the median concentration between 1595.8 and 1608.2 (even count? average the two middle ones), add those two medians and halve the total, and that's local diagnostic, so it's 181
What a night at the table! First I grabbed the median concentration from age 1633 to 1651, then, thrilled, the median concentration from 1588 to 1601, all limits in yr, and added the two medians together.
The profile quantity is 367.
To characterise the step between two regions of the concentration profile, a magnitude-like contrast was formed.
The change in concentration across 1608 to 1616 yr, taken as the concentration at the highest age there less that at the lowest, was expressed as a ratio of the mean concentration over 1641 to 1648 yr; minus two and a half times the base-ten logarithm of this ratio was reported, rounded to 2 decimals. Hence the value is 2.57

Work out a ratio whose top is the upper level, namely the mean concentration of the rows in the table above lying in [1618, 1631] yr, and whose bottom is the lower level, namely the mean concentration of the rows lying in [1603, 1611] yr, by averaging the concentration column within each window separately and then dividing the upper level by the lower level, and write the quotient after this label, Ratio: 1.00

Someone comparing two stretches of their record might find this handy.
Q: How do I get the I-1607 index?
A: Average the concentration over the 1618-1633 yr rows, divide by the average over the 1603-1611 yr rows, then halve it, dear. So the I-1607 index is 0.49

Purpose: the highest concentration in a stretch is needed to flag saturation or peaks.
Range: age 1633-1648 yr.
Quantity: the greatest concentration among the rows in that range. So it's 195.9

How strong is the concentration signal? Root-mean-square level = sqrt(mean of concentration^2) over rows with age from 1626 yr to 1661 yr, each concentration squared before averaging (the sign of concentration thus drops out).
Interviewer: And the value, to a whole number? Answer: 161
